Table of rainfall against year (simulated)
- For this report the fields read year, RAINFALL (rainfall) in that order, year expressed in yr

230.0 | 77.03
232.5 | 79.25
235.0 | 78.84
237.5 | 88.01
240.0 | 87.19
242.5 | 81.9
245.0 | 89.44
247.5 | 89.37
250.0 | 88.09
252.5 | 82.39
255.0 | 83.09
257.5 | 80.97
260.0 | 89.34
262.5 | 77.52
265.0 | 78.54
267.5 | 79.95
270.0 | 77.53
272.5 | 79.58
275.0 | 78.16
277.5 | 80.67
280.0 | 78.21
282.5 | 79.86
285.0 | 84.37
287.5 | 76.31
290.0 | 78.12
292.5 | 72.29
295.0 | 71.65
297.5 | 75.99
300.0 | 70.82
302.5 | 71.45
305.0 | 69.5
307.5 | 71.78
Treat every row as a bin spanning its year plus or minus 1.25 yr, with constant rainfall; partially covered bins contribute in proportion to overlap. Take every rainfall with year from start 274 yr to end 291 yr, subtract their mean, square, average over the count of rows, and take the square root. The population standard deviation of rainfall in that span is 2.4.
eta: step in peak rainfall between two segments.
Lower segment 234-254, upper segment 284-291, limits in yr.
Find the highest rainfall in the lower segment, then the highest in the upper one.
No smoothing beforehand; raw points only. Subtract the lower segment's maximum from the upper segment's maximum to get -5.1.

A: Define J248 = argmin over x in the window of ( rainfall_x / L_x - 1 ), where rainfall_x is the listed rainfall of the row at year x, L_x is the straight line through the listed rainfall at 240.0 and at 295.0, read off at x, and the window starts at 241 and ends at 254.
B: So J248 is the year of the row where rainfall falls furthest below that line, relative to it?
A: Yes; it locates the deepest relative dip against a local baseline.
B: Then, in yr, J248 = 242.5 yr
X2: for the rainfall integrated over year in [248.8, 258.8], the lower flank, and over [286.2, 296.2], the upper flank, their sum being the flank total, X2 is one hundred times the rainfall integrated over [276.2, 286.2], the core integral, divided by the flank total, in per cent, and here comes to 51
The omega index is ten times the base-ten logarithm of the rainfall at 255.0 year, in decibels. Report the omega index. 19.2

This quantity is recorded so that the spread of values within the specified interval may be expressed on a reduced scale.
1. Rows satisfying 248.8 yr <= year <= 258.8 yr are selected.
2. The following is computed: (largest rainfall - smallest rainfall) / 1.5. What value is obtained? 4.7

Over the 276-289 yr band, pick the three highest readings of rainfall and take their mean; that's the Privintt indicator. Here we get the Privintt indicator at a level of 82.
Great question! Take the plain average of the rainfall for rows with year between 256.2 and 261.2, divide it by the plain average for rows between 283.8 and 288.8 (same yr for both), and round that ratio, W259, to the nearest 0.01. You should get 1.06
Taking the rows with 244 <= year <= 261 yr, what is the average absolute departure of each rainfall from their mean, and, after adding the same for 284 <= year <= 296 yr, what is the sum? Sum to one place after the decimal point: 7.1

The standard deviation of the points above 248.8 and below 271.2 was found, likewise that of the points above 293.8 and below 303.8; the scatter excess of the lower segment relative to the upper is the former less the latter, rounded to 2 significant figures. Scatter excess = 2.0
